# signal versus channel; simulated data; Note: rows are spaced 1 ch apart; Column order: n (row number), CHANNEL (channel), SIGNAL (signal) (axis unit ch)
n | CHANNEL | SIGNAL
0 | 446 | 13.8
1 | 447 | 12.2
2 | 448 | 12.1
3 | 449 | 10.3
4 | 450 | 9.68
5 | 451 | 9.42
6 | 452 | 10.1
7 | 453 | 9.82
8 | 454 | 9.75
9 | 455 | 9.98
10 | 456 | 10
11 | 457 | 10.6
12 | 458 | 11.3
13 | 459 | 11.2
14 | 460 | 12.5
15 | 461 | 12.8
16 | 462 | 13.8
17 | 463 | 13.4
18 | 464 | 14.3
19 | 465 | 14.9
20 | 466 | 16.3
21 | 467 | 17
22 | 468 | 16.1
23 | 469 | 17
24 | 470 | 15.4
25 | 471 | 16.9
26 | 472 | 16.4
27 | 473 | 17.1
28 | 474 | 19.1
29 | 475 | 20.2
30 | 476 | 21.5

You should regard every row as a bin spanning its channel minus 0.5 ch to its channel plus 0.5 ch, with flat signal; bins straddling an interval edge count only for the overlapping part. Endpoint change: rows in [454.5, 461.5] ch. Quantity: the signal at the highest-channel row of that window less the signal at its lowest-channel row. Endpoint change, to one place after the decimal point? 2.8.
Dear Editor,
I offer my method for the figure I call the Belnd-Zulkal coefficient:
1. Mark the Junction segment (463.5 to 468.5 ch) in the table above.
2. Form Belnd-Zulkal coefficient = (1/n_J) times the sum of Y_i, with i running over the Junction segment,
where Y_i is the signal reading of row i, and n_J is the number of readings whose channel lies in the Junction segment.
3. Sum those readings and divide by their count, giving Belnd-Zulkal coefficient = 15.7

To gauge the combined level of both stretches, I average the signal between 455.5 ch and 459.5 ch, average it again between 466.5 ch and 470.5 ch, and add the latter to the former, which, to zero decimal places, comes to 27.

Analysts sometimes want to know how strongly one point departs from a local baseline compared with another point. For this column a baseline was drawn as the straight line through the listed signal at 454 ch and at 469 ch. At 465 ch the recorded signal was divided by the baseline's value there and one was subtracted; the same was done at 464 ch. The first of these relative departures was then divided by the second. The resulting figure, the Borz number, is 0.6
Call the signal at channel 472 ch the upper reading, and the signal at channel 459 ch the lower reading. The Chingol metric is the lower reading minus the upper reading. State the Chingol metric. -5.2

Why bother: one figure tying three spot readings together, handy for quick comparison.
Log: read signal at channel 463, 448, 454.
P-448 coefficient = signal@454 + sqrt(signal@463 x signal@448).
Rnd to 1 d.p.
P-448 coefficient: 22.5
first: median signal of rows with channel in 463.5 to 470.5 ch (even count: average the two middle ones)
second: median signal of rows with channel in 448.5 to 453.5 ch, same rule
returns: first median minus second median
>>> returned 6.3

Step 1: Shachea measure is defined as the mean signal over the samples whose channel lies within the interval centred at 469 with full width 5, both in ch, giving 16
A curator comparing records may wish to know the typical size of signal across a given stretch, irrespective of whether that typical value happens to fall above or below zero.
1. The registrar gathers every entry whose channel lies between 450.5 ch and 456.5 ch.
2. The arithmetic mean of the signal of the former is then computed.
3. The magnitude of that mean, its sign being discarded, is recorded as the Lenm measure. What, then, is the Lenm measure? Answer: 9.8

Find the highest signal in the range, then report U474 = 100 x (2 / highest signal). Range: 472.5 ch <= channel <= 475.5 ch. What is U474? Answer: 10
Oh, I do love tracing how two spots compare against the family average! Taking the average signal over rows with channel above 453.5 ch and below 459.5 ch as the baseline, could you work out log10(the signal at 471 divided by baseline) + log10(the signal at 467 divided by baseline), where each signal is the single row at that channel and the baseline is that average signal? 0.418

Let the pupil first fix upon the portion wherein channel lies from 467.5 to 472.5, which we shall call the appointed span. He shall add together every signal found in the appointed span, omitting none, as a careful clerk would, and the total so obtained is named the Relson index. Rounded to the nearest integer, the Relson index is 82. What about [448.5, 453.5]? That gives 49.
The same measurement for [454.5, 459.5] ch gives 53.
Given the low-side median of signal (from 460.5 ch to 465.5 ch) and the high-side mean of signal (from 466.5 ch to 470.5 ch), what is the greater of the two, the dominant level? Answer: 16.4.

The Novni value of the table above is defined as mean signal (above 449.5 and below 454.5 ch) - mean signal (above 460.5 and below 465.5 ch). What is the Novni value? -4.1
